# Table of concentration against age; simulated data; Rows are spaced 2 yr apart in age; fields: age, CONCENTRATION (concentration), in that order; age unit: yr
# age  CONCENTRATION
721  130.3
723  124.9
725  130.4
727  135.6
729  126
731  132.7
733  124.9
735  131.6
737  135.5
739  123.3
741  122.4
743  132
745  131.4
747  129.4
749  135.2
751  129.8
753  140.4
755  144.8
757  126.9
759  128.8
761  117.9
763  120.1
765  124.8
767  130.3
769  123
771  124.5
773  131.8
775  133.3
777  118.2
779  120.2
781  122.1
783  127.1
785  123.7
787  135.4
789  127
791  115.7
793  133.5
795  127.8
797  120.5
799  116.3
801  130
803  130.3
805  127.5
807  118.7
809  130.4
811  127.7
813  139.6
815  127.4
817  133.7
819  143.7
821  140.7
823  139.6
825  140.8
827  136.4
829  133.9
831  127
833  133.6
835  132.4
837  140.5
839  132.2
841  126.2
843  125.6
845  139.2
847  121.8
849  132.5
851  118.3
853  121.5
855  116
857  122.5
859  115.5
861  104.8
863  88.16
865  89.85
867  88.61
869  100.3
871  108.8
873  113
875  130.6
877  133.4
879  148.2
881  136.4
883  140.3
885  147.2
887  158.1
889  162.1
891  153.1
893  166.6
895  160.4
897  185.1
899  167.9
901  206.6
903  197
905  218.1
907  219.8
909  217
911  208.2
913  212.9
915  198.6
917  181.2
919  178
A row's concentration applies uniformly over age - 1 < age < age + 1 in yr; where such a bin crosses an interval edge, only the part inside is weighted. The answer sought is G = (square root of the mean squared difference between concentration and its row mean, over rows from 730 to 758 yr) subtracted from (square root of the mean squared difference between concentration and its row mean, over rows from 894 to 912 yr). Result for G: 15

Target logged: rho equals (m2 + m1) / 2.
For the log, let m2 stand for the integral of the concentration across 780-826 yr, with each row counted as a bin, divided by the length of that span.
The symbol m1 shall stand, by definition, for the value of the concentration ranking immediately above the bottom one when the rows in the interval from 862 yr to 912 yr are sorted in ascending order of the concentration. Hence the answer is 109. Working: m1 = 88.61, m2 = 130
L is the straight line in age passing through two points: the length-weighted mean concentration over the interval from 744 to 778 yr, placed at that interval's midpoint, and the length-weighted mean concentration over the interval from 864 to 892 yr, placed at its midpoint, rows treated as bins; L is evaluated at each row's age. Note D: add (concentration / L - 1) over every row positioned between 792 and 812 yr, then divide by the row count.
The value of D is -0.02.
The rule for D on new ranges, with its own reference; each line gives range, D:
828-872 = -0.08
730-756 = 0.02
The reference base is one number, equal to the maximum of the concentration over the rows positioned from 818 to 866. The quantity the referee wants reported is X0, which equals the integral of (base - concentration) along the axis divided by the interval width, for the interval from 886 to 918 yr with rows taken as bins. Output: -44.6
